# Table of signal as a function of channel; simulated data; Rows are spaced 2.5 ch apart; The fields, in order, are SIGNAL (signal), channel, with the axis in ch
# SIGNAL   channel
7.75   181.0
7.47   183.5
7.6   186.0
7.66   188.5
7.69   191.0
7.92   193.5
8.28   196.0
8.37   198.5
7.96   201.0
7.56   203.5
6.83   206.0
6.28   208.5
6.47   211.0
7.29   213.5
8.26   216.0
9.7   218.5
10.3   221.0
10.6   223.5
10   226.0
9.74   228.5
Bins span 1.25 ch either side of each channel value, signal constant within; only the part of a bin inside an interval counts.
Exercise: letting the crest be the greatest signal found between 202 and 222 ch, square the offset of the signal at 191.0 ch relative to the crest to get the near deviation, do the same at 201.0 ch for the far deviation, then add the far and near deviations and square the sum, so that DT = 151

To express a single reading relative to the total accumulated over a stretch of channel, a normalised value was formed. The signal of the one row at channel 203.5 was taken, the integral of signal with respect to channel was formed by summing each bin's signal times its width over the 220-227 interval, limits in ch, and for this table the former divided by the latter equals 0.10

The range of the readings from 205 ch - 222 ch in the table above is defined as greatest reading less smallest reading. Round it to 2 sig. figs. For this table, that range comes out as 4.0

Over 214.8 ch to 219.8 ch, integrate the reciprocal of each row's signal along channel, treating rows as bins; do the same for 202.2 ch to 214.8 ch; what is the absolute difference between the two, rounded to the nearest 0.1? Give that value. 1.3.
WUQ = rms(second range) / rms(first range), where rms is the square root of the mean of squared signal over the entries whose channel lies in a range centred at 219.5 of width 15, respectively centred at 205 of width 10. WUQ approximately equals 1.3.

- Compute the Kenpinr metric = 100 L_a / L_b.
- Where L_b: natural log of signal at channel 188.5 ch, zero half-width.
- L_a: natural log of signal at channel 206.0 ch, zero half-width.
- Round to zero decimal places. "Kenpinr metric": 94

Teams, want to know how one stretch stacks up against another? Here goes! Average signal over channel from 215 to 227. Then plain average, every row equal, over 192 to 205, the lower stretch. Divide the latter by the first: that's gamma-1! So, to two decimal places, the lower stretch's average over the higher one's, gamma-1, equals 0.82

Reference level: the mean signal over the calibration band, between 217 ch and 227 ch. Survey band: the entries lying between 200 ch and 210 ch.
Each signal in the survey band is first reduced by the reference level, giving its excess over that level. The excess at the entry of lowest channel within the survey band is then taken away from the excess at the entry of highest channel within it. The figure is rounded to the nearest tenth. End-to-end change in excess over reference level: -1.7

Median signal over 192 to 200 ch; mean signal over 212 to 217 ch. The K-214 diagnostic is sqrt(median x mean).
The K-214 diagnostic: 8.0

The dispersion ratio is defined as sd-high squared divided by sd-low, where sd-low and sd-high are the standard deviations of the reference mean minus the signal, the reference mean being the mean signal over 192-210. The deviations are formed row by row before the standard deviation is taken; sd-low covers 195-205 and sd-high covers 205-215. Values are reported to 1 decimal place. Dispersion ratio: 0.5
